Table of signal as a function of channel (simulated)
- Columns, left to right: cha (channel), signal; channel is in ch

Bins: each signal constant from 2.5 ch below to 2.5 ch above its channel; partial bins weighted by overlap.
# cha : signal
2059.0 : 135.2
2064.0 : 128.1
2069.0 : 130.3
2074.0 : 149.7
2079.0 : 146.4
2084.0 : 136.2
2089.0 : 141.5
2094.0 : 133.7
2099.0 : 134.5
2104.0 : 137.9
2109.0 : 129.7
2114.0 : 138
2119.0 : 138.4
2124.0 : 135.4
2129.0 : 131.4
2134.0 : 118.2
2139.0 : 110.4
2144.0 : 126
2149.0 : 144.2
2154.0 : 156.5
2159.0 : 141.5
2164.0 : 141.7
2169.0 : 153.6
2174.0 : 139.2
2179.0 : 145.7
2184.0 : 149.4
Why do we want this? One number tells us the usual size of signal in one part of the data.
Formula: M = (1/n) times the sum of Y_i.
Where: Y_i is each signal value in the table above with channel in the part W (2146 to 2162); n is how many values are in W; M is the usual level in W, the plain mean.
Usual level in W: 147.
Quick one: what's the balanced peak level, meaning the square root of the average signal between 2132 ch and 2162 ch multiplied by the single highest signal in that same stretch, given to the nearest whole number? 144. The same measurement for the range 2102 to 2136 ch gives 136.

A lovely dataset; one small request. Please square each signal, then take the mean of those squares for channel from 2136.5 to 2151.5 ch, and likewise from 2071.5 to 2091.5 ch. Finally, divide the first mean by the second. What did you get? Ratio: 0.79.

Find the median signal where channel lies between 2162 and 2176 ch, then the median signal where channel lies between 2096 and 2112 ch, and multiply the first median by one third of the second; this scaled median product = 6353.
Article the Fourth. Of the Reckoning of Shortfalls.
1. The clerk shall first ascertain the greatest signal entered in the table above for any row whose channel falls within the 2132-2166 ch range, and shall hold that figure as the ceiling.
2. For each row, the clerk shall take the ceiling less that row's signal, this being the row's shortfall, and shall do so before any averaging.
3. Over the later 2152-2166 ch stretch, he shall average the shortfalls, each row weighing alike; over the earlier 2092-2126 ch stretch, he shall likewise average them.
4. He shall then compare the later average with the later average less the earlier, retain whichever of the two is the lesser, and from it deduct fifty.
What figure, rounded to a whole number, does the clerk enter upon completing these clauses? -61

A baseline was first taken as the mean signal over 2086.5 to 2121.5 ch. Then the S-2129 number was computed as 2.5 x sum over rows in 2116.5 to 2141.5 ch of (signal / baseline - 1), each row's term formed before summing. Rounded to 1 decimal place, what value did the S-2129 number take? -0.9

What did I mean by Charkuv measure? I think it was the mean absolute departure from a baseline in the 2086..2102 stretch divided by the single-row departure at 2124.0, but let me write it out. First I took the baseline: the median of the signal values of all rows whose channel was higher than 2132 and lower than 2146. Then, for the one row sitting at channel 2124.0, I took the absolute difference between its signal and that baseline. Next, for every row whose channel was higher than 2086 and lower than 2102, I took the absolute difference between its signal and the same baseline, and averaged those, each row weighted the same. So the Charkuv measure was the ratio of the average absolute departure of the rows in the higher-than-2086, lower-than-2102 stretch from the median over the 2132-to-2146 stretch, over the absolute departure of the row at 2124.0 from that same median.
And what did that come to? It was 1.1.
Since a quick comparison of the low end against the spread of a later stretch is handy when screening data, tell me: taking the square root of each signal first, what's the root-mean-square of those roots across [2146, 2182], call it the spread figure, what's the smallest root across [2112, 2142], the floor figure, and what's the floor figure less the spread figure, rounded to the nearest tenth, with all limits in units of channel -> -1.6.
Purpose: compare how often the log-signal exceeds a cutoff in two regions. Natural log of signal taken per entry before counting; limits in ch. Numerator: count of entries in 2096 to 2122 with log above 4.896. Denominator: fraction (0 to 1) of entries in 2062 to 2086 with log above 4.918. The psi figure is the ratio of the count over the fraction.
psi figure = 10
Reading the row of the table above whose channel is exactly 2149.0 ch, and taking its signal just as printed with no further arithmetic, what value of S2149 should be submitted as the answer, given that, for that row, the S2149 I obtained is 144.2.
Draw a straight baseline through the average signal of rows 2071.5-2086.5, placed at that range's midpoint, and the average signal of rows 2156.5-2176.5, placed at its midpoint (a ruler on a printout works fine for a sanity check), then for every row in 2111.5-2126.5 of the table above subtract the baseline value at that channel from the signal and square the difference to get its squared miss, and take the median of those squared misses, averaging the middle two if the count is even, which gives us 37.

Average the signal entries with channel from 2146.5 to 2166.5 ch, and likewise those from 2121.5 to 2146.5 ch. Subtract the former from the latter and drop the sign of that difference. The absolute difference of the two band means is 22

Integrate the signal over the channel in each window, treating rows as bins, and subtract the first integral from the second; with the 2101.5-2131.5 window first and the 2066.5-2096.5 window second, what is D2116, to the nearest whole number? 135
